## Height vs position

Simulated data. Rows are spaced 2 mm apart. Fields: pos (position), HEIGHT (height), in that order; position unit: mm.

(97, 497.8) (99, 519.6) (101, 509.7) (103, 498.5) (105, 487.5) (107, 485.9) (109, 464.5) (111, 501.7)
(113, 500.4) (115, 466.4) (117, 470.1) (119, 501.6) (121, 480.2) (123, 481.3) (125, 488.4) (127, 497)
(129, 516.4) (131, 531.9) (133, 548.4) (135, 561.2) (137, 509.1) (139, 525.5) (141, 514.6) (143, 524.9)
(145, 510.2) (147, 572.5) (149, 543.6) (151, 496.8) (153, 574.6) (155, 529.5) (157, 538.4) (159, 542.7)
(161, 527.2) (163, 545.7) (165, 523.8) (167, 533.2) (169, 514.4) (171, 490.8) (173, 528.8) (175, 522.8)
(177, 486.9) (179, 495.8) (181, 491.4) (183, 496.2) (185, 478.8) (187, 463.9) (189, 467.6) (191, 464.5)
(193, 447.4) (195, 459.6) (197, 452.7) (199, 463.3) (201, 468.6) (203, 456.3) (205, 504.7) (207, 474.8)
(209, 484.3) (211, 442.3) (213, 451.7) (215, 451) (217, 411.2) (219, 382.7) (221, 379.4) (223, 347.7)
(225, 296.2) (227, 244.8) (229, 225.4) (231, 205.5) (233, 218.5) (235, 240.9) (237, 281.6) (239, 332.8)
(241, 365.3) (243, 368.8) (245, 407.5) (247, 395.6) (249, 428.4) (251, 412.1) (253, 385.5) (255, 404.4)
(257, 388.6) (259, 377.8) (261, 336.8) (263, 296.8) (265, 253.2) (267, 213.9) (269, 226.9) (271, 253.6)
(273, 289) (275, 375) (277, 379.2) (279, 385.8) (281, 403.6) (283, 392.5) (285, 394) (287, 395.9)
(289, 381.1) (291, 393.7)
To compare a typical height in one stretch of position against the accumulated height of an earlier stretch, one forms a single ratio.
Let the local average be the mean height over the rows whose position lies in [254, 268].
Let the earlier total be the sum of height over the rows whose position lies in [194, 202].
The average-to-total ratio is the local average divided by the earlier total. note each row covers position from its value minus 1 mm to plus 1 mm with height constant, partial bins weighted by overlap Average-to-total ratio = 0.176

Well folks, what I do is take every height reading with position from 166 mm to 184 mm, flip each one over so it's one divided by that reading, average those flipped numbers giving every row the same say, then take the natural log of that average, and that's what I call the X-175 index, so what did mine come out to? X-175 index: -6.23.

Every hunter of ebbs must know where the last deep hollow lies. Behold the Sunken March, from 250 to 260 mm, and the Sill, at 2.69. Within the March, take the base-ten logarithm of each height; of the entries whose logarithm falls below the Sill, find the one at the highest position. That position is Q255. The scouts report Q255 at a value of 259 mm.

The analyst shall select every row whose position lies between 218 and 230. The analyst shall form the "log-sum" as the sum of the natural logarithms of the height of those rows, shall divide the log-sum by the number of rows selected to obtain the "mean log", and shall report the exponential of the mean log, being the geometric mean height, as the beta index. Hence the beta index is 306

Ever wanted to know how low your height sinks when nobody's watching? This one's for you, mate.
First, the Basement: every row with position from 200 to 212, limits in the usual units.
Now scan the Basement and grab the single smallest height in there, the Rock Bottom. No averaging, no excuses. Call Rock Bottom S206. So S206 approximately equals 442.3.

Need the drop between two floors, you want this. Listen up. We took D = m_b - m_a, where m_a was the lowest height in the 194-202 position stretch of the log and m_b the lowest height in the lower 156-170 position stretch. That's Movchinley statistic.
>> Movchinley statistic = 62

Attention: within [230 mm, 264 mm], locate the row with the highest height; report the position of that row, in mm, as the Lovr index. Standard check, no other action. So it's 249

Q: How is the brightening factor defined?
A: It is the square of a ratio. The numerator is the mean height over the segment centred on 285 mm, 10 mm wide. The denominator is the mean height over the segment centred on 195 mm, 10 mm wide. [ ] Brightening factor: 0.74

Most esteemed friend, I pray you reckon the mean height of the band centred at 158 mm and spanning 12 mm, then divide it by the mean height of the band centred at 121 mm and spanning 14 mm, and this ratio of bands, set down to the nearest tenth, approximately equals 1.1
